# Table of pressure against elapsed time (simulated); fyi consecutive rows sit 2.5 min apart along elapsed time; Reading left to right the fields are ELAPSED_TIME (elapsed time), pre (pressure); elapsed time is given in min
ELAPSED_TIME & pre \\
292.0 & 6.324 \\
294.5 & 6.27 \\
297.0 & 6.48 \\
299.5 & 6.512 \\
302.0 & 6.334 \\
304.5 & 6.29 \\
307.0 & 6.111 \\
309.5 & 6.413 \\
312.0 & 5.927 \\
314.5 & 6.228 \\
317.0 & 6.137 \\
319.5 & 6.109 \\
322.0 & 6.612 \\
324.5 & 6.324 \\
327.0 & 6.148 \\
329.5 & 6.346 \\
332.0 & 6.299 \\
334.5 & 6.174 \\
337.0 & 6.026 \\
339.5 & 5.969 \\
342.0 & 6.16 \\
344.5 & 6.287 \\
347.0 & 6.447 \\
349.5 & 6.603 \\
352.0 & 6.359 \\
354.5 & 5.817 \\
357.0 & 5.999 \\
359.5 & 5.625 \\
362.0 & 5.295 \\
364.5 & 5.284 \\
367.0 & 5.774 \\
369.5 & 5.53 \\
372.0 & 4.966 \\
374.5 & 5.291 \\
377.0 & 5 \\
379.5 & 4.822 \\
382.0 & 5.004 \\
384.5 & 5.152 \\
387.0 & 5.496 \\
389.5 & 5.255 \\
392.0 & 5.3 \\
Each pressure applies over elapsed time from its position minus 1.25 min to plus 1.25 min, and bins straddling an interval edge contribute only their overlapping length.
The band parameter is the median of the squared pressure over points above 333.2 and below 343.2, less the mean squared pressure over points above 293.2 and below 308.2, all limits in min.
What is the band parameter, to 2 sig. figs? -3.0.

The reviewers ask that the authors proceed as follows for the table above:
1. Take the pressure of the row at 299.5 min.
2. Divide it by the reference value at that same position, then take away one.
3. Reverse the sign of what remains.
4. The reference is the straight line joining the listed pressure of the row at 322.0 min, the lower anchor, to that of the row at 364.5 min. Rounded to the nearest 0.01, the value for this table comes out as 0.11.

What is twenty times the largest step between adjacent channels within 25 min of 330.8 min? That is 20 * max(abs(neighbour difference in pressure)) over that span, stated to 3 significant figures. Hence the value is 10.8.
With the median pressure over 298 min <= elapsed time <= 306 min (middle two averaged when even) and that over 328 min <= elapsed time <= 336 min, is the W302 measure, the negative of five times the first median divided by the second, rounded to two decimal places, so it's -5.03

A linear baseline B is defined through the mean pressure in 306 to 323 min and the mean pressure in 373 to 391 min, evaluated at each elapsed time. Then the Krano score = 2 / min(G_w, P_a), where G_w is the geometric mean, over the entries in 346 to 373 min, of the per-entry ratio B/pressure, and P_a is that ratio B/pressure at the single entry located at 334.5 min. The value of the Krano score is 2.10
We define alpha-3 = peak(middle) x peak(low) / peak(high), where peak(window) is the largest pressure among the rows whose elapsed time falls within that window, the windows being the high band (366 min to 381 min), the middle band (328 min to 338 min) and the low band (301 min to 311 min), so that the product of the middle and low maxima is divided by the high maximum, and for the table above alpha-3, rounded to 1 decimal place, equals 7.0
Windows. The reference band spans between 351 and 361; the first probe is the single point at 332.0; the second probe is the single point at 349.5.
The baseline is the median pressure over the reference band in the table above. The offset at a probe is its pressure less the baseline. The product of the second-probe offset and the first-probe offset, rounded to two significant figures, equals 0.27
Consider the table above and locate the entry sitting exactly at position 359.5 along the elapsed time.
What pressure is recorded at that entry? 5.625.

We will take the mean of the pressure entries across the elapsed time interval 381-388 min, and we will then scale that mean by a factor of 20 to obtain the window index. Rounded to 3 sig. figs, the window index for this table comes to 104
